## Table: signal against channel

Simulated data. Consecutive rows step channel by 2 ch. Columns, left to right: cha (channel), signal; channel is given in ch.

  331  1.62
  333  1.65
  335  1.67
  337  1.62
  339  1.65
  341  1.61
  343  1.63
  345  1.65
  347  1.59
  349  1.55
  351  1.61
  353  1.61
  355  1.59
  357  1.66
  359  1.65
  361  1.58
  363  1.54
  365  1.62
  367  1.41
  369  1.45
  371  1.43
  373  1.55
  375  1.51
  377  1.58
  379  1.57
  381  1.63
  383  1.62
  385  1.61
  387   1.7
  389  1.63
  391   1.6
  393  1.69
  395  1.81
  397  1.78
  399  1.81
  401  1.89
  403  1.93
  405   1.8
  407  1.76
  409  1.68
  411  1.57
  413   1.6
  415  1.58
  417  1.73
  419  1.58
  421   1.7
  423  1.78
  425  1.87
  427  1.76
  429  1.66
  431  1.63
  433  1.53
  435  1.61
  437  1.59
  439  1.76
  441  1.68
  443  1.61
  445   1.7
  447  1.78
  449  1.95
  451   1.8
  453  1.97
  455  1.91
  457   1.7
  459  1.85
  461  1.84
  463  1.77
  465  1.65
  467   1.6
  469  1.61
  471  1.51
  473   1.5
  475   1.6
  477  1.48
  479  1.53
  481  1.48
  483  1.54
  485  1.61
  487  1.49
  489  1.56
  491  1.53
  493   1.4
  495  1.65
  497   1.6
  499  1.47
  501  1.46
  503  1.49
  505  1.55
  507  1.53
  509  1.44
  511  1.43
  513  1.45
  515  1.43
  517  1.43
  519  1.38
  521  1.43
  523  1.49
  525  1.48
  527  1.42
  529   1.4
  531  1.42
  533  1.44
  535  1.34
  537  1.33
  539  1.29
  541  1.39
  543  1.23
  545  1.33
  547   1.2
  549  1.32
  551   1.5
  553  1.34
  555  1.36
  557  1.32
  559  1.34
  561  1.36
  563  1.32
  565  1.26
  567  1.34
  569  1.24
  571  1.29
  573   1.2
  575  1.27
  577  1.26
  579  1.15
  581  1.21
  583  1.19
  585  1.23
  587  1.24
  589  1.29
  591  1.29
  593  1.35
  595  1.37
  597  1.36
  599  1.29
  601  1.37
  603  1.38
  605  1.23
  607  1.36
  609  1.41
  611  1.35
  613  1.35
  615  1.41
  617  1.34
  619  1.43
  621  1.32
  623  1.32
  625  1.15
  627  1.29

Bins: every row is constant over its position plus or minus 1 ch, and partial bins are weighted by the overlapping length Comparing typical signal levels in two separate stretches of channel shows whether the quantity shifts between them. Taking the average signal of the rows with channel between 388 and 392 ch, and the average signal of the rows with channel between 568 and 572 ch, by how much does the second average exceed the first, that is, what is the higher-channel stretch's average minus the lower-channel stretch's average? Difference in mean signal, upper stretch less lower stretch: -0.35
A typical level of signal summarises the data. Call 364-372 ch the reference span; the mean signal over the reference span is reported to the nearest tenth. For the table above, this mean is 1.5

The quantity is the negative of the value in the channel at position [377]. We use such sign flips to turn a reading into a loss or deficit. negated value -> -1.6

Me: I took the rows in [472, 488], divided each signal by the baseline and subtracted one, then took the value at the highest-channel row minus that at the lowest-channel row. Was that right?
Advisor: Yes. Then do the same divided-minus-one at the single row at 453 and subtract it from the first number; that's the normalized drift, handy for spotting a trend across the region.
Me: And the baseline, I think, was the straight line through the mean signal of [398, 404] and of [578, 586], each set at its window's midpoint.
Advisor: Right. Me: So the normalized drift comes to -0.15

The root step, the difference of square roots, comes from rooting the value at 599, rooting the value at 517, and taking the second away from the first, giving -0.06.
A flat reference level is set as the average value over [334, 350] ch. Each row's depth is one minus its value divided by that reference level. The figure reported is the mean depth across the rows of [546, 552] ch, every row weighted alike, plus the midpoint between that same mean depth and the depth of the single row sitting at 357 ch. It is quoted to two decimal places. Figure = 0.25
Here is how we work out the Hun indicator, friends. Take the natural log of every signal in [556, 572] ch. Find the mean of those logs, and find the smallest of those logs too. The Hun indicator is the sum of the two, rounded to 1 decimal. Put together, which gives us 0.5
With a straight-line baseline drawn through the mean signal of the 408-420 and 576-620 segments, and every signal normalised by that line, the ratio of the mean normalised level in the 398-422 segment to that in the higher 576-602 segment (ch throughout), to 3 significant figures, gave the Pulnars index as 1.10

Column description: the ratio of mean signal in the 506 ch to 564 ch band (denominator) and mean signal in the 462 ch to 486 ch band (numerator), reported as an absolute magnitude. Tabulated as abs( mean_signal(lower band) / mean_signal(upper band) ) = 1.14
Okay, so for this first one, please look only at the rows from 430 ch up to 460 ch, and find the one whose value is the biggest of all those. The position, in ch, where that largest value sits 453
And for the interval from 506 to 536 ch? 507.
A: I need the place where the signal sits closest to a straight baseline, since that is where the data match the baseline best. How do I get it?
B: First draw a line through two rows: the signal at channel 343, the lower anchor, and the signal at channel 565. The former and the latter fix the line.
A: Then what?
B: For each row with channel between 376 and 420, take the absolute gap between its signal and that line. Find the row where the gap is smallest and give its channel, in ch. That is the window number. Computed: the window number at 379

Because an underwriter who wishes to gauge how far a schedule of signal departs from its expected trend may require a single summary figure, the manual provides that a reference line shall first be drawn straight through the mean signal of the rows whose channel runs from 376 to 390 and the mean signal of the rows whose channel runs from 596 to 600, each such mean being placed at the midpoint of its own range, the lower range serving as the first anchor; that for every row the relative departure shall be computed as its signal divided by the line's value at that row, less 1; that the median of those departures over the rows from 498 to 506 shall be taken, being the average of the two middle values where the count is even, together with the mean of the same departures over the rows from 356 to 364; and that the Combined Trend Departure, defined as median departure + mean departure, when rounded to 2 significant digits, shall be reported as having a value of -0.012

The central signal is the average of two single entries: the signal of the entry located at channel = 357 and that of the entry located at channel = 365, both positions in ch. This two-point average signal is 1.64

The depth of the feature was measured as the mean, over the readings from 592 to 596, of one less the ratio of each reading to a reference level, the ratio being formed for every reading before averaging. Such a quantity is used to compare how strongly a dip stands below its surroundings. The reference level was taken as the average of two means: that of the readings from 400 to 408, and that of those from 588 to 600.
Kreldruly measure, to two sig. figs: 0.14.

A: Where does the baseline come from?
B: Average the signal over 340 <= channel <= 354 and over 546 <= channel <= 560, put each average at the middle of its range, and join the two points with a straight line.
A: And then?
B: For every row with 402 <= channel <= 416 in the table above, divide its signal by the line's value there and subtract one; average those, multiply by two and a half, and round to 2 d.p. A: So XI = 0.29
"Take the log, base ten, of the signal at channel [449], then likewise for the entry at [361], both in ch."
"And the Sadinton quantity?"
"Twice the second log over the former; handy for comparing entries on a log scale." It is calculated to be 1.4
